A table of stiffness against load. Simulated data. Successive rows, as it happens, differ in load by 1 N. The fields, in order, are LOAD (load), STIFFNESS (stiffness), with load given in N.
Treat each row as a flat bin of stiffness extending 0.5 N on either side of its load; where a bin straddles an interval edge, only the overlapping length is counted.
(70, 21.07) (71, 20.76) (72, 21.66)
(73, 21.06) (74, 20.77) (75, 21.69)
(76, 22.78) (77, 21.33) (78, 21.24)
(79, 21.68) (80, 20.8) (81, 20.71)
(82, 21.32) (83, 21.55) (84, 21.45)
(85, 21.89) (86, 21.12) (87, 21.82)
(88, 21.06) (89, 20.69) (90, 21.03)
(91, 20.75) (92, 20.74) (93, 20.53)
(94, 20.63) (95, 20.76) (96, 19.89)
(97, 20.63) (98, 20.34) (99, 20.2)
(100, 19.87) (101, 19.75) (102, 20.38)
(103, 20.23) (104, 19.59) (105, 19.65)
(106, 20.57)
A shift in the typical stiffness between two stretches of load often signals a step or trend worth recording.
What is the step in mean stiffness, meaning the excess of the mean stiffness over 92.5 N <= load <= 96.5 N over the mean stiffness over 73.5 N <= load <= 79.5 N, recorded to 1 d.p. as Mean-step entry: -1.1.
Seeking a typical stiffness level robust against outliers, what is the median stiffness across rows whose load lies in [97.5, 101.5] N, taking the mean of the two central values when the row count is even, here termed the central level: 20.0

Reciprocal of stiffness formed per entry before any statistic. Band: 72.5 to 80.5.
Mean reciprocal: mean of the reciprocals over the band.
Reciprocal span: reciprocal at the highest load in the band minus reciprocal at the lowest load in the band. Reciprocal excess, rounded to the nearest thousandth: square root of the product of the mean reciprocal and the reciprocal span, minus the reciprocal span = 0.005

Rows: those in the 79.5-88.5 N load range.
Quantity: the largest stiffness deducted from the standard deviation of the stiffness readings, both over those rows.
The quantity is -21.5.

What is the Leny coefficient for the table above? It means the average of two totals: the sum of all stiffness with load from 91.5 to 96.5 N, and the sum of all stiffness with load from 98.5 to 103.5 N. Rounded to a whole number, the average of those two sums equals 101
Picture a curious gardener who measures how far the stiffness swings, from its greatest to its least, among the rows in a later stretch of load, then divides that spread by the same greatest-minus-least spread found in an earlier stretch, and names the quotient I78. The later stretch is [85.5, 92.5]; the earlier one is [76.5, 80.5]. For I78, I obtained 1.28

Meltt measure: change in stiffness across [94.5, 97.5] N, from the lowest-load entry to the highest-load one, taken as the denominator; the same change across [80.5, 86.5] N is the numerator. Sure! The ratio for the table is -3.2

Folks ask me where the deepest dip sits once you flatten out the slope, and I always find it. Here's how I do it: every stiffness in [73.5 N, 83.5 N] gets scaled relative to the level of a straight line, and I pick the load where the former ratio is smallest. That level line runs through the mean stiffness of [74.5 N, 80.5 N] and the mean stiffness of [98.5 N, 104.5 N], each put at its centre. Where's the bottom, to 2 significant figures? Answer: 74 N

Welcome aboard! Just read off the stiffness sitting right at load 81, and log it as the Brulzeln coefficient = 20.71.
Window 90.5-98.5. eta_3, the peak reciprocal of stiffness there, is 0.0503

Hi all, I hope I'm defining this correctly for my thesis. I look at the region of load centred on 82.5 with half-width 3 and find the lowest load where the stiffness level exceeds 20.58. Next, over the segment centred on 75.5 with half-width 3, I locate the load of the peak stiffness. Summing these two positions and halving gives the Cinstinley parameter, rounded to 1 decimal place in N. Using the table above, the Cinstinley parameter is 78.0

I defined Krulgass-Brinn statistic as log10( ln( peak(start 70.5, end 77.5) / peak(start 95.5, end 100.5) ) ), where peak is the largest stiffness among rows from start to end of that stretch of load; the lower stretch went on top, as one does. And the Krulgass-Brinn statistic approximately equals -1.00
